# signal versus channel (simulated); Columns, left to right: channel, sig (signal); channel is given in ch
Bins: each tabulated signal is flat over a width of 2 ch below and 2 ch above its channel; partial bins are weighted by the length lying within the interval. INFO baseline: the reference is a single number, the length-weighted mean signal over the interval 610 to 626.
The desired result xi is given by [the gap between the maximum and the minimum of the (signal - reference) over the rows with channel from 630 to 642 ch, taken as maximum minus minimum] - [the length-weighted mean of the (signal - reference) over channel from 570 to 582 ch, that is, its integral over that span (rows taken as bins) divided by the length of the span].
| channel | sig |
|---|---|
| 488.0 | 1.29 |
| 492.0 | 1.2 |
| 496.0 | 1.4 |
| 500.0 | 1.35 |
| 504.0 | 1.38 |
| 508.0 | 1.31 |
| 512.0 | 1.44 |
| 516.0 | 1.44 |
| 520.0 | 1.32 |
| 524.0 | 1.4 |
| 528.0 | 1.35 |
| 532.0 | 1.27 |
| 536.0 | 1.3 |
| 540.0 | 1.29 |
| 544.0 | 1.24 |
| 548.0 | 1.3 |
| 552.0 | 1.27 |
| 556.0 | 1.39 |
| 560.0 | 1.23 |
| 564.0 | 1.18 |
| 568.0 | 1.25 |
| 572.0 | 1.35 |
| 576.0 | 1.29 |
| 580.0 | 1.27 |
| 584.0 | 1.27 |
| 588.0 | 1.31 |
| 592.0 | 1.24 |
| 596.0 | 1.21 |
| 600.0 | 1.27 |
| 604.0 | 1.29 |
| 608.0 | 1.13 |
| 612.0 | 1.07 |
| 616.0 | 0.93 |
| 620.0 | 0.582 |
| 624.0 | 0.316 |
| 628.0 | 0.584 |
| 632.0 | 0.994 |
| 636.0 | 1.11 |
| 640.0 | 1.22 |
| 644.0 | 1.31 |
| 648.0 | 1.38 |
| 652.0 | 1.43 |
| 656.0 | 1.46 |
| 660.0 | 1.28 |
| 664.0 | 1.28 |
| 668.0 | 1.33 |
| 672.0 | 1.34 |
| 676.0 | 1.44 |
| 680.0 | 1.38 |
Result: -0.35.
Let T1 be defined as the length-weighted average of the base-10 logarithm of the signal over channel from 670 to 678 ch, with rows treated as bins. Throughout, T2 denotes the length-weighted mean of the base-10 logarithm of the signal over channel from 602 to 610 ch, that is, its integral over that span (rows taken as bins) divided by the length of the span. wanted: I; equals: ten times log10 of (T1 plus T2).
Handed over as -6.5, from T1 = 0.143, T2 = 0.0818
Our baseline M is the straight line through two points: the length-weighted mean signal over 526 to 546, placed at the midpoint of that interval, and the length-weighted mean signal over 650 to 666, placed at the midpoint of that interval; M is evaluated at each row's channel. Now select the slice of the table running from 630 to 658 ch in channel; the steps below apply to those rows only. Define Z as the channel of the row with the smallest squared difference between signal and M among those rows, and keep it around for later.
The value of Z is 648.0 ch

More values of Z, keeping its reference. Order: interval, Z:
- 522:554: 540.0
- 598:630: 604.0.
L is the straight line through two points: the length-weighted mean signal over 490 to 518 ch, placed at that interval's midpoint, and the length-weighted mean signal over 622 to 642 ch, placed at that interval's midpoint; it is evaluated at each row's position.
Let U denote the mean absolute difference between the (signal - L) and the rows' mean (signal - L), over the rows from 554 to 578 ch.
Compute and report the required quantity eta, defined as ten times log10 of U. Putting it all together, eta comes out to -12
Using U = 0.07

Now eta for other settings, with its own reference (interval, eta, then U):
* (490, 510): -12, 0.06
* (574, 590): -16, 0.02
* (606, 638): -6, 0.25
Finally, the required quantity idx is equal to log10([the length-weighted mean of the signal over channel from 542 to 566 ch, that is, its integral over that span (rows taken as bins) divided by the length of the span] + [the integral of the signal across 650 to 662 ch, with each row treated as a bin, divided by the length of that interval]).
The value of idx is 0.425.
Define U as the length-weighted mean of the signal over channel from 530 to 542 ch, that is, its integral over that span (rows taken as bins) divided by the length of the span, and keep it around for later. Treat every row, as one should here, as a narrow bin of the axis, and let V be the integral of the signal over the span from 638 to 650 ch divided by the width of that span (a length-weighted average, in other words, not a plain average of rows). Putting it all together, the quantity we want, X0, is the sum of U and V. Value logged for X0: 2.59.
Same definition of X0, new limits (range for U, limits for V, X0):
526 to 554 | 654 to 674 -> 2.63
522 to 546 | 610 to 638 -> 2.11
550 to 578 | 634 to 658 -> 2.60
